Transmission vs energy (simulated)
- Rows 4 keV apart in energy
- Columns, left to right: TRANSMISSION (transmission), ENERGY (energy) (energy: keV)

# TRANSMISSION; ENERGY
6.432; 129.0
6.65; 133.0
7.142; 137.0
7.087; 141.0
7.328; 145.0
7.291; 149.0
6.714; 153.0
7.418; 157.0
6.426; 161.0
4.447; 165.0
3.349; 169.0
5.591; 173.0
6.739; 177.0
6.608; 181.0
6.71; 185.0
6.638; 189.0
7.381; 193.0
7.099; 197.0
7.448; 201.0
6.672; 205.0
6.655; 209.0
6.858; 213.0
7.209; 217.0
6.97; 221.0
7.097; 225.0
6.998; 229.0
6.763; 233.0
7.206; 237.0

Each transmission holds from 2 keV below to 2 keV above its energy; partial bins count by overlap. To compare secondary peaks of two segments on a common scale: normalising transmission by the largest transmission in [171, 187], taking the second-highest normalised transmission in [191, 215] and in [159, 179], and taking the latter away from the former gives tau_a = 0.14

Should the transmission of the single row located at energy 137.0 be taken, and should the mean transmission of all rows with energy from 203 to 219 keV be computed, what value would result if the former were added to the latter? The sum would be 14.0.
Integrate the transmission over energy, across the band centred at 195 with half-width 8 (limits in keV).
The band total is 114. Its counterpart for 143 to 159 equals 115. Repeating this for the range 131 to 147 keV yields 113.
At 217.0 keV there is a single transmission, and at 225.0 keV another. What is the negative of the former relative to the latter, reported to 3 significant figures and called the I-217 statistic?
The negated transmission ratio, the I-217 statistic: -1.02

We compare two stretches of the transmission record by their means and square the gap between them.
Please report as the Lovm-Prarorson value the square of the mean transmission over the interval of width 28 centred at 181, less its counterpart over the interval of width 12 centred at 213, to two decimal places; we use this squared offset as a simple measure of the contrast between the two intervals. 0.58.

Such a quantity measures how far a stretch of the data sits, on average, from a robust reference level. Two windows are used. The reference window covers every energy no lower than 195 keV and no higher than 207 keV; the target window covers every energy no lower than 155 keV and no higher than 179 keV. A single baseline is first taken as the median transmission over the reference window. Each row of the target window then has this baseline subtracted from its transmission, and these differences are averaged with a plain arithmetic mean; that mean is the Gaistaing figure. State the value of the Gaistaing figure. -1.44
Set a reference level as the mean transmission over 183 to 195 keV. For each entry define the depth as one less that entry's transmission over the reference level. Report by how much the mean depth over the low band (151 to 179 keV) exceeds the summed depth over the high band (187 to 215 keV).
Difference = 0.21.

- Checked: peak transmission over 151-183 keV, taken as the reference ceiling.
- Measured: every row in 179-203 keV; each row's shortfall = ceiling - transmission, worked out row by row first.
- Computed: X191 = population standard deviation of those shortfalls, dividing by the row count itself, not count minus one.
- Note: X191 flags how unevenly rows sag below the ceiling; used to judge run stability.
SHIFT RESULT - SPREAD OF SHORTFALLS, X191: 0.35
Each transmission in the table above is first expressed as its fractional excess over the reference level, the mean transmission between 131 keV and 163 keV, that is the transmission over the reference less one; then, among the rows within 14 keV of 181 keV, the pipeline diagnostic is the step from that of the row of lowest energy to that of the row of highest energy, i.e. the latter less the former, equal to 0.58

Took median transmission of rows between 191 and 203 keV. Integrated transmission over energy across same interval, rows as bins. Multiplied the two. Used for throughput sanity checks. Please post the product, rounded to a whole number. 647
